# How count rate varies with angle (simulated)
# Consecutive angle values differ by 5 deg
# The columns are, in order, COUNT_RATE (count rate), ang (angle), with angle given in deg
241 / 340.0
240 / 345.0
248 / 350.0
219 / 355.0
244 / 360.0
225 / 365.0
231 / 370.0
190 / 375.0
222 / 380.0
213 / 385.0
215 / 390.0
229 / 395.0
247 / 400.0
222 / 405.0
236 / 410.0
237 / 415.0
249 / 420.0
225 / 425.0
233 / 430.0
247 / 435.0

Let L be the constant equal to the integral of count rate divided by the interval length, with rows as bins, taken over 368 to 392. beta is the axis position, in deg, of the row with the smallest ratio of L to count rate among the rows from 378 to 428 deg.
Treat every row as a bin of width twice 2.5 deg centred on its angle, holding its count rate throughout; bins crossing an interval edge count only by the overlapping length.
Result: 420.0 deg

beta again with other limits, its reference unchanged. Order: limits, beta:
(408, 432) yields 420.0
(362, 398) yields 370.0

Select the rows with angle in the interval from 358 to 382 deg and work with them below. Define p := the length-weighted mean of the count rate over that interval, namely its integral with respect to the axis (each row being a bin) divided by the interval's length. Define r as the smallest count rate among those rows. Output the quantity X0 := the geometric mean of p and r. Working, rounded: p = 222.0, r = 190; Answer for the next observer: 205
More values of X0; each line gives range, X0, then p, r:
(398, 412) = 228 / 234.5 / 222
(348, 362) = 228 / 236.4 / 219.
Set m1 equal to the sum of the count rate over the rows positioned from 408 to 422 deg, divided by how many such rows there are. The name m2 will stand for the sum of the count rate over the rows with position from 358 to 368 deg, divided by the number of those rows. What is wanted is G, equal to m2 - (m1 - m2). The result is 228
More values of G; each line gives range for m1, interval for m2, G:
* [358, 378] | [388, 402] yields 238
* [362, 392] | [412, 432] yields 256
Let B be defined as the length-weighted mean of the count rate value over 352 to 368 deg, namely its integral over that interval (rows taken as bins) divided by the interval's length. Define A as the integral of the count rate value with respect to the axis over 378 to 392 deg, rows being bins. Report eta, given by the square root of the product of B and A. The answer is 835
